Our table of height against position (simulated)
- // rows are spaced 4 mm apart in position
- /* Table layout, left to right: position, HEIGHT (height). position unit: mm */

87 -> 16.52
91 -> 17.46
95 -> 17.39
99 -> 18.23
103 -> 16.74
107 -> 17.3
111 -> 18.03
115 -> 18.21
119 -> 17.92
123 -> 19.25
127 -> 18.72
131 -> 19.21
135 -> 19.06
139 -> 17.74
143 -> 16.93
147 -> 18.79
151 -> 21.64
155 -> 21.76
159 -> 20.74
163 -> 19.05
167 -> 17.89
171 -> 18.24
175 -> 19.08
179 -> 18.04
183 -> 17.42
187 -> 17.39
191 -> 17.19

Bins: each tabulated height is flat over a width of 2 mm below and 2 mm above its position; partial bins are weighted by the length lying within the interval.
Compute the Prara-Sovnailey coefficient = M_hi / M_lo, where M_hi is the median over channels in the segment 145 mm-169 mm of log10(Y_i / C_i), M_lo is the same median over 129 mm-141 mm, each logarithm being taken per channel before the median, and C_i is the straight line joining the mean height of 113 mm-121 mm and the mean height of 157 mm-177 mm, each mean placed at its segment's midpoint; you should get 1.5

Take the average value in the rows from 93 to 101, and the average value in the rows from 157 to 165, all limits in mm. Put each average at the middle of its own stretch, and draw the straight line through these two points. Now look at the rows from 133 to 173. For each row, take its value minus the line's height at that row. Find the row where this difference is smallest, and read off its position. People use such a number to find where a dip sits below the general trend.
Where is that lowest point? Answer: 143 mm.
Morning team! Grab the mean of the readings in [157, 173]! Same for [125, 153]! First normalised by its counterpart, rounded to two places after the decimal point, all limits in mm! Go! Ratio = 1.01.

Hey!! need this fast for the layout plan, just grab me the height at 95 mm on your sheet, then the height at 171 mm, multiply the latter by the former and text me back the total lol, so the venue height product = 317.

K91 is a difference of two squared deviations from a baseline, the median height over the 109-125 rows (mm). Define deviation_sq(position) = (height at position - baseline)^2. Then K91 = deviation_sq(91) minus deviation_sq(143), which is -1.0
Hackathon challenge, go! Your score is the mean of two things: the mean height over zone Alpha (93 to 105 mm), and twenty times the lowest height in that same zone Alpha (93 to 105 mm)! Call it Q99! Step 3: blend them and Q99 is 176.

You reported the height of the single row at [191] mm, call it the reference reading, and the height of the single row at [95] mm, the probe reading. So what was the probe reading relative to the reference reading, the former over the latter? 1.01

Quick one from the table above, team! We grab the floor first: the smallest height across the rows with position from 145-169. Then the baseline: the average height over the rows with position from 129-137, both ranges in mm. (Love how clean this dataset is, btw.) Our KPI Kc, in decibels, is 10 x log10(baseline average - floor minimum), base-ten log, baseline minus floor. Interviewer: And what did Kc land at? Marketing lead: 1.0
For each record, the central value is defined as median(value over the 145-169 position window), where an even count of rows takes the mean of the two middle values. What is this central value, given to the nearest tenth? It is 19.9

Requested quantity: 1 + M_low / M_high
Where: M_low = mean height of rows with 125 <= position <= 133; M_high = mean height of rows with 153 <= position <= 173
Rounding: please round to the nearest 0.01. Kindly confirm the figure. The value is 1.97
